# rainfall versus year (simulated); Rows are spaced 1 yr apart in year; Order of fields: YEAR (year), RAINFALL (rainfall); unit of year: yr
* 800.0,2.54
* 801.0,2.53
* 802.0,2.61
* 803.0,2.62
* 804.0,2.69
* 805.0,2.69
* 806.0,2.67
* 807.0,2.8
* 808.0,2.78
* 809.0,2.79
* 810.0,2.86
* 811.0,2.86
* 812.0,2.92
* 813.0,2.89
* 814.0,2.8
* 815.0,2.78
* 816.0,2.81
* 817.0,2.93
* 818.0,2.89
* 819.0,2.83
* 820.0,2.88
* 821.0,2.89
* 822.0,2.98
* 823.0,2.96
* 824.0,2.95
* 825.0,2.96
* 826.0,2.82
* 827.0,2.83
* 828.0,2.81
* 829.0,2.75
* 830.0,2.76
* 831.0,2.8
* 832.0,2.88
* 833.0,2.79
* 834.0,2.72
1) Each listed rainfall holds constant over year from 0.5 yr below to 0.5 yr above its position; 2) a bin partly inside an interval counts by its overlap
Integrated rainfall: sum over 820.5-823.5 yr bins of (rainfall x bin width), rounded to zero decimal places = 9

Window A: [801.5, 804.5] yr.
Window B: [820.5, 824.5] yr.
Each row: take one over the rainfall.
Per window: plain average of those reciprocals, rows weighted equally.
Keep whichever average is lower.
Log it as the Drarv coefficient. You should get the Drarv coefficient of 0.340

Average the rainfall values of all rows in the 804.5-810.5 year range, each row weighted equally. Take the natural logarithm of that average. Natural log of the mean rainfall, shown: 1.02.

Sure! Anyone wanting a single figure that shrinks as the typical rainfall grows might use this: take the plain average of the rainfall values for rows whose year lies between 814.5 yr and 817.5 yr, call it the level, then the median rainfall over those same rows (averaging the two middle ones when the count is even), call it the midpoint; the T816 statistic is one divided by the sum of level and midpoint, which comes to 0.177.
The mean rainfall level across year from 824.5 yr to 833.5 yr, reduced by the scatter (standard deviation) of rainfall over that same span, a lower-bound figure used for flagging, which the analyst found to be 2.76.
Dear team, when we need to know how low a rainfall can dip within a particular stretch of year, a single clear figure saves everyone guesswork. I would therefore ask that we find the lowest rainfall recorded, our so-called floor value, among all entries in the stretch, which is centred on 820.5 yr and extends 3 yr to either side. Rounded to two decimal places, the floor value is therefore 2.83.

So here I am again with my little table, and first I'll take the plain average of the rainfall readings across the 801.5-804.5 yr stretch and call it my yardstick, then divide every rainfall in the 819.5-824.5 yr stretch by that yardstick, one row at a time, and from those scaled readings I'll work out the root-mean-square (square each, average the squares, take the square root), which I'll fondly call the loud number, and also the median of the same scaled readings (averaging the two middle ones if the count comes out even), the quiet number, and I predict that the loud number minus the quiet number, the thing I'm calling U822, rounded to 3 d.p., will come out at -0.007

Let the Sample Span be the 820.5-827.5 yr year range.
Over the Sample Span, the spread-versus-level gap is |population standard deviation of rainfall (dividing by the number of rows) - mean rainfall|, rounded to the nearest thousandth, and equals 2.852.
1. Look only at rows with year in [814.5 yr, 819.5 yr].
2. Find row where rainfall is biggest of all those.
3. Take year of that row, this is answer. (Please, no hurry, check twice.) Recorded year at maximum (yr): 817.0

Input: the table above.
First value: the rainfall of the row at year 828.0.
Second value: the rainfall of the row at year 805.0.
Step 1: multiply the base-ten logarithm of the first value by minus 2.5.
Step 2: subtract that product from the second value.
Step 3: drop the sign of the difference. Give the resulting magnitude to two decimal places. 3.81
